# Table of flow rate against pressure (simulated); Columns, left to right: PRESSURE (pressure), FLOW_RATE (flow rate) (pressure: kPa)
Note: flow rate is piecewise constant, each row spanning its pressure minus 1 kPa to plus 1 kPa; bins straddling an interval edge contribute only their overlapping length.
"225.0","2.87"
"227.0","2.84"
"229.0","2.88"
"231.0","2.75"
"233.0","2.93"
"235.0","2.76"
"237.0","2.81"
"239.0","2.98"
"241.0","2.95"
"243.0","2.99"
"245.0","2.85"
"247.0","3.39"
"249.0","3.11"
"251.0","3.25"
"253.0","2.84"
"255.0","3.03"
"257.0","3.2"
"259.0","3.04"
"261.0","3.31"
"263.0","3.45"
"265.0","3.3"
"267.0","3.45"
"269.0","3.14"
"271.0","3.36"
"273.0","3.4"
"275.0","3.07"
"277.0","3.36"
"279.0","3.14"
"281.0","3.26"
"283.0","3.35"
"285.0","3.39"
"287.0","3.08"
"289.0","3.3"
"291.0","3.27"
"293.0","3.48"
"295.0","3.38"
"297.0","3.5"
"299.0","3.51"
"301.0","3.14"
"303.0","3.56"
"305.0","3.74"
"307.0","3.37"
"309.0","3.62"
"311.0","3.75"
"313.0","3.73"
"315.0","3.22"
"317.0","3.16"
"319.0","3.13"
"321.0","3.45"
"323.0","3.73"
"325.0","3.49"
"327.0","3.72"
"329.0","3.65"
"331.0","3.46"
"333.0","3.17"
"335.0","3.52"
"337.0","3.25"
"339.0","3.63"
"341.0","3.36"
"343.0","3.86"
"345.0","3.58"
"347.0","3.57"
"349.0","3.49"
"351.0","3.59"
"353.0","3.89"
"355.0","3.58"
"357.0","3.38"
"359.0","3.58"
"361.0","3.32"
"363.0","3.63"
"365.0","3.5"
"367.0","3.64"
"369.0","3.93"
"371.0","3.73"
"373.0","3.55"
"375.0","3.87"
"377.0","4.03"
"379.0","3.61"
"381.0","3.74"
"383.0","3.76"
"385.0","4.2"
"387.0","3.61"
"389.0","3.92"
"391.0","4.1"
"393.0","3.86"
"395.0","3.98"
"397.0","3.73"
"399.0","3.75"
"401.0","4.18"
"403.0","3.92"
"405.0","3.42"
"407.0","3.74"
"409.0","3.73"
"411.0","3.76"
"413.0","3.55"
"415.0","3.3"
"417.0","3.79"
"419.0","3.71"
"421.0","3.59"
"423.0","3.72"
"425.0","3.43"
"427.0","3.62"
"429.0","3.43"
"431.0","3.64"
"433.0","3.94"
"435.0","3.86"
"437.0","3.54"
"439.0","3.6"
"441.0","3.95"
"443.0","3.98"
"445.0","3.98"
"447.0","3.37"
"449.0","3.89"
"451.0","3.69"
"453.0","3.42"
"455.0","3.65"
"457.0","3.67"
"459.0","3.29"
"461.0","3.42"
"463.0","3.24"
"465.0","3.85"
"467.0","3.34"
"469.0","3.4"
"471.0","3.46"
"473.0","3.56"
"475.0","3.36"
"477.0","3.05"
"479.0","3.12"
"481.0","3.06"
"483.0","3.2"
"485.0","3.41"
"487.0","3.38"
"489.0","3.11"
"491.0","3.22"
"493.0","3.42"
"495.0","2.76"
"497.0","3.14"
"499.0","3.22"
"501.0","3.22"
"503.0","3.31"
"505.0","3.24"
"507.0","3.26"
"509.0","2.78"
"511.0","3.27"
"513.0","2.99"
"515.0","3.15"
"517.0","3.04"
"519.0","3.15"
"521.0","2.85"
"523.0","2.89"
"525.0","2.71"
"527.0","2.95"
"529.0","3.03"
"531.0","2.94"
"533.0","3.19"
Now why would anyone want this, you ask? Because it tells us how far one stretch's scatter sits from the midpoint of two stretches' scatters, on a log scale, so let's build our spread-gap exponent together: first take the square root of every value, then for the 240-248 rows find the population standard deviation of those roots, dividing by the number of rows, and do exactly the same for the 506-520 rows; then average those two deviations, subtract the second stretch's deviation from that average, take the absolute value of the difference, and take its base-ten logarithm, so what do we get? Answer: -2.21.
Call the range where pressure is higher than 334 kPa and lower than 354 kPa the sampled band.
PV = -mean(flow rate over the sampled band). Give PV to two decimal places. -3.57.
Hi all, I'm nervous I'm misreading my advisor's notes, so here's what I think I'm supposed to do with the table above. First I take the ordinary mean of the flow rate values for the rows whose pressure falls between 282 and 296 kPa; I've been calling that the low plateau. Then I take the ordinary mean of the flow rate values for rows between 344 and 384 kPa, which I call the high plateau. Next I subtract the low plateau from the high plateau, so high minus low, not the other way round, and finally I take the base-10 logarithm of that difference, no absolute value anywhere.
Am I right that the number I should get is -0.49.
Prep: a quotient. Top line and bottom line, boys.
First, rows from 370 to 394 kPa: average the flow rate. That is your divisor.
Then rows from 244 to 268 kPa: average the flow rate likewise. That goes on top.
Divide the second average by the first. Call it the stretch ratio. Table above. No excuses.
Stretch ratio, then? 0.83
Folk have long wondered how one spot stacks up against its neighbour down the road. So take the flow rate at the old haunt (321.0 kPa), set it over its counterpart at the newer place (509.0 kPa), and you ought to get 1.24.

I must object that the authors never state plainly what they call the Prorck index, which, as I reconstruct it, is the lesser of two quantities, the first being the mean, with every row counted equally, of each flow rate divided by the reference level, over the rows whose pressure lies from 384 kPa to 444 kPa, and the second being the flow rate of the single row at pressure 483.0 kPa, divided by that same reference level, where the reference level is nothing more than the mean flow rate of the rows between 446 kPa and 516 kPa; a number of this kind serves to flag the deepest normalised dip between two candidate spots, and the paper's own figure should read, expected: 0.966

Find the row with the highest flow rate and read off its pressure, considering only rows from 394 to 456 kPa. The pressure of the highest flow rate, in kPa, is 401.0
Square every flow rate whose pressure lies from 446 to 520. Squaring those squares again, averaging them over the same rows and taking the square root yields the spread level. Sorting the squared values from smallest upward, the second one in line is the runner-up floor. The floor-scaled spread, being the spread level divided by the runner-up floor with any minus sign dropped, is 1.43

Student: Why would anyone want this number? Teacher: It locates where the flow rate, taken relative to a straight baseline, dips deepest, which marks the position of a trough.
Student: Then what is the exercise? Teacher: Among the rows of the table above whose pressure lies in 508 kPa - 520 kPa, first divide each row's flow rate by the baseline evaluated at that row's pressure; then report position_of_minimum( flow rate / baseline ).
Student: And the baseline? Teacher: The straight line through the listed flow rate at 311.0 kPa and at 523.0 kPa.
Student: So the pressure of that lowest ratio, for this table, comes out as 509.0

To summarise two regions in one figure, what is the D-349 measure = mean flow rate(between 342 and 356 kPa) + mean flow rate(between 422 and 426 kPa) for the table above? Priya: 7.2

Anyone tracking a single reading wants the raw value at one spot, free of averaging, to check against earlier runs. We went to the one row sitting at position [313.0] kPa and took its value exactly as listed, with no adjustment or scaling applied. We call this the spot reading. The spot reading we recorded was 3.73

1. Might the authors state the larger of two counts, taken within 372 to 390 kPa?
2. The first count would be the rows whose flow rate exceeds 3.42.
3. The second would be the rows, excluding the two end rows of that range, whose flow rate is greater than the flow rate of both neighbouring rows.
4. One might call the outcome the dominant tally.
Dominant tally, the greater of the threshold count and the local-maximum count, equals 9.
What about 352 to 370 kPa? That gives 7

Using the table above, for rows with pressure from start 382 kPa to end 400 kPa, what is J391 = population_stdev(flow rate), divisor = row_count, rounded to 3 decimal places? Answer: 0.179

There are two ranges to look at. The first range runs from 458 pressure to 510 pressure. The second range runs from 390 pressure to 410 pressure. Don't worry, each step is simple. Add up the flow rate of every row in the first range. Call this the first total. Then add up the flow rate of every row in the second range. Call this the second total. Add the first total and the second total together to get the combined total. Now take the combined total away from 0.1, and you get -123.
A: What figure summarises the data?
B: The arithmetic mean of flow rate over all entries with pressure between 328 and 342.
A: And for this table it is 3.43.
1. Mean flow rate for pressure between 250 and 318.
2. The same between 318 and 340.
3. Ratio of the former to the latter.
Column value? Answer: 0.96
